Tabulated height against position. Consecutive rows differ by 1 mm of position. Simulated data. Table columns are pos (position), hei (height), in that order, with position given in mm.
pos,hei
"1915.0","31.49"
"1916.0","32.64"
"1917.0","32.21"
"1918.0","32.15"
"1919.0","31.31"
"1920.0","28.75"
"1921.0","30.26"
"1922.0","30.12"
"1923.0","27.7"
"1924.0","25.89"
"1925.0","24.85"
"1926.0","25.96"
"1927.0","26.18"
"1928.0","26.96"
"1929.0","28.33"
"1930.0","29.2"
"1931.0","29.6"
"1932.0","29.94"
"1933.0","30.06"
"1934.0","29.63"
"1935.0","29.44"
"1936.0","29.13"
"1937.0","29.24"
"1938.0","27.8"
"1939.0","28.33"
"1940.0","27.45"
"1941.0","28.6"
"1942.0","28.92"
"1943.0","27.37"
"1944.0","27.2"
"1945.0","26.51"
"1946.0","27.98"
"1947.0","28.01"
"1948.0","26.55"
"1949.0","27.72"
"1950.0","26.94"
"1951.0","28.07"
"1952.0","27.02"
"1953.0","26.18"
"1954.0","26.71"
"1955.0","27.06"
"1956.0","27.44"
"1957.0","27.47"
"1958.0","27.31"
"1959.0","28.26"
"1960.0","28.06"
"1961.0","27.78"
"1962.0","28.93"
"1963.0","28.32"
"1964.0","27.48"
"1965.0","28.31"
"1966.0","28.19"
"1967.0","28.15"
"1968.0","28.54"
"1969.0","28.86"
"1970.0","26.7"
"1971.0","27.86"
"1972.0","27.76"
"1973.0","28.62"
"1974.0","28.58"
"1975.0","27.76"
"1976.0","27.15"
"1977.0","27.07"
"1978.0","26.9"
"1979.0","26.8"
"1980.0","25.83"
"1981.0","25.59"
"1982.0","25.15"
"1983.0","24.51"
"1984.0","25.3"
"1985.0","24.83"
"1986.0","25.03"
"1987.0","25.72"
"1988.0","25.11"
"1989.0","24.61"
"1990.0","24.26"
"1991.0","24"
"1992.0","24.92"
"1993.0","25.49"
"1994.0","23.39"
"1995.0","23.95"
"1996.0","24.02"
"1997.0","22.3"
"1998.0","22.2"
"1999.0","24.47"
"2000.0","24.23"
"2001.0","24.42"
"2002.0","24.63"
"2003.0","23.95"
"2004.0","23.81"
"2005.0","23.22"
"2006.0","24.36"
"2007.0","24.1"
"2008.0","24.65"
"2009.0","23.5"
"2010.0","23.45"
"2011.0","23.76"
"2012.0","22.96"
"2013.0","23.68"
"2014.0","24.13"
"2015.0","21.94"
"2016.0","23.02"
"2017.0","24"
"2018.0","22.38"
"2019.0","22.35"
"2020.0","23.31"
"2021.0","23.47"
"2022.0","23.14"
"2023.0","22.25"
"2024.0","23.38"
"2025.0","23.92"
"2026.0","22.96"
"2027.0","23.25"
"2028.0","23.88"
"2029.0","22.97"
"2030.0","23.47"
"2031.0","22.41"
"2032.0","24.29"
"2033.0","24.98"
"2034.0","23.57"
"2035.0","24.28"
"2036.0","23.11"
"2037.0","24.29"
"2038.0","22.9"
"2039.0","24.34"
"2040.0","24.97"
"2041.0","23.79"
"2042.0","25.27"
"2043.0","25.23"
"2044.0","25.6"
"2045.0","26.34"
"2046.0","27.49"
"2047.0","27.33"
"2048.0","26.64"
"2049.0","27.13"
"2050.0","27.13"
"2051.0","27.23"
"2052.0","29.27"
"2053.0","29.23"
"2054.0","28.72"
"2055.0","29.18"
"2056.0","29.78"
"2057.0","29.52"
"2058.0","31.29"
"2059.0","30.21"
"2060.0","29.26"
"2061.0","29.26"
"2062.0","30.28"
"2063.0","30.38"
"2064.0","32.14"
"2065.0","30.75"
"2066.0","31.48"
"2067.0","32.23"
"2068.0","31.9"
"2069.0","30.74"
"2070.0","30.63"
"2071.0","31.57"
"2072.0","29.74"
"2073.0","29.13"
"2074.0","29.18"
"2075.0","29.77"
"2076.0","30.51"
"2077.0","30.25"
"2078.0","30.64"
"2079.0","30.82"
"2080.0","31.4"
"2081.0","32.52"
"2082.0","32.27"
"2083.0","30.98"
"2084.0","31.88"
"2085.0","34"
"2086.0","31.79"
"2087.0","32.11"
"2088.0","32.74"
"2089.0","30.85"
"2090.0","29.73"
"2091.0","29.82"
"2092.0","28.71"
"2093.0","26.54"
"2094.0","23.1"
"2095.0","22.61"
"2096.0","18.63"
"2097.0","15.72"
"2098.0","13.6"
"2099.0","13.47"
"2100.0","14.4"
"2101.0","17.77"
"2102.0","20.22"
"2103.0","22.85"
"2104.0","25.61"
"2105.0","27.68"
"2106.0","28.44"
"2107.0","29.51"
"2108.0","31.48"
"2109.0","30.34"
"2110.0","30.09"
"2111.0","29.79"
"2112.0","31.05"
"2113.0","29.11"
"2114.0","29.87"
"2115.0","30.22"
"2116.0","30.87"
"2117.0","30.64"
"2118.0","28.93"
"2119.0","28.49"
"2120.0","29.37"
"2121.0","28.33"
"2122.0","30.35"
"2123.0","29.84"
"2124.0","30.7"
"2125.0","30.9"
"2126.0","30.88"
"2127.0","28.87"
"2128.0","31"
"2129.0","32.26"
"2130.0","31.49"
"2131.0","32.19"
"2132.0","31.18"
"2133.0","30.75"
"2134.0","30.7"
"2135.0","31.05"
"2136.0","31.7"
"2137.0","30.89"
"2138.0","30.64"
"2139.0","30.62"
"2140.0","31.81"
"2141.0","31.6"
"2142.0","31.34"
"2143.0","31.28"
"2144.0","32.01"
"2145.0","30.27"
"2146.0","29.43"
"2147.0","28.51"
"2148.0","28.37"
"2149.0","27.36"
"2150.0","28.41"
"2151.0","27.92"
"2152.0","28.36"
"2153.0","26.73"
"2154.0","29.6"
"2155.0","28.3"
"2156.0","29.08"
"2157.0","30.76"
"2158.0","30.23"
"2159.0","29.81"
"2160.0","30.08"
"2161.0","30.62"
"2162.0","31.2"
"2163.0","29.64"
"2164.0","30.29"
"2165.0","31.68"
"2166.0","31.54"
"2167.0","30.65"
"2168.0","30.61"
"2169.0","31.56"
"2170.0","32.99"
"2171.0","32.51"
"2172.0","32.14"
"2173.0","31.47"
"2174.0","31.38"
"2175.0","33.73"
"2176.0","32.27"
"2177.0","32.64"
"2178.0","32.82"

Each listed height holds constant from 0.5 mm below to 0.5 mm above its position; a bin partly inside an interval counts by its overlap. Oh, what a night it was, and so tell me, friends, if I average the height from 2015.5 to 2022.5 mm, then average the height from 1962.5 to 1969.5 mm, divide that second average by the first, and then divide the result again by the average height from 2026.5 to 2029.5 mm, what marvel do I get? 0.052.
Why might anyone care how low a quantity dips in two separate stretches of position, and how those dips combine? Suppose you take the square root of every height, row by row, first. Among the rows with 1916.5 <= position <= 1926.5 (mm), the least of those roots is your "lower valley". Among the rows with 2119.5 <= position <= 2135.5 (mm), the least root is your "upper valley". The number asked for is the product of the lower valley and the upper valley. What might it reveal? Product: 27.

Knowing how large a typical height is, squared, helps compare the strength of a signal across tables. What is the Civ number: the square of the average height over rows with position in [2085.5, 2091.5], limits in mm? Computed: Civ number 972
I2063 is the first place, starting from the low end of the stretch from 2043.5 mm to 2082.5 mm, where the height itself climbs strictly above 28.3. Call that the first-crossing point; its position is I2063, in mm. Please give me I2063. 2052.0 mm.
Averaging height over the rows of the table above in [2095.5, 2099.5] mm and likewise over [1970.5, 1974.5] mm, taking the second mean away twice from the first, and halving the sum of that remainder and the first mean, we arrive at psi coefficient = -13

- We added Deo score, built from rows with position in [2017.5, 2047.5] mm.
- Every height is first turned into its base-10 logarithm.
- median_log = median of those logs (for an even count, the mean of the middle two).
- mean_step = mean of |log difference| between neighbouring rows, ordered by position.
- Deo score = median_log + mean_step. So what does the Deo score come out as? 1.39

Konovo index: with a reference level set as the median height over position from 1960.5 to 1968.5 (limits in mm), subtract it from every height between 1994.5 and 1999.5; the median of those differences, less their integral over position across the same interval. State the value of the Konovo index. 20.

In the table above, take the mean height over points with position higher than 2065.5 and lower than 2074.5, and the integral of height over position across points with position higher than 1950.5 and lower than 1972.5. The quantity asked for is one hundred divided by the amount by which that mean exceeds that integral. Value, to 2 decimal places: -0.17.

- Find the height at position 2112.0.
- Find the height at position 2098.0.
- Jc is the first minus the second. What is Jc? 17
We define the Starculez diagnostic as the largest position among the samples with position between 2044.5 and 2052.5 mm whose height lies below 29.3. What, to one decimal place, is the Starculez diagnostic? 2052.0 mm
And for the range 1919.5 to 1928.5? 1928.0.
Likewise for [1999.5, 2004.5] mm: 2004.0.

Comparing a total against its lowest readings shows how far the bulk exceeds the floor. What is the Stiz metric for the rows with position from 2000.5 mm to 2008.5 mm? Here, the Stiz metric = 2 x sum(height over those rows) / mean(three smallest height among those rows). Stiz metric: 16.3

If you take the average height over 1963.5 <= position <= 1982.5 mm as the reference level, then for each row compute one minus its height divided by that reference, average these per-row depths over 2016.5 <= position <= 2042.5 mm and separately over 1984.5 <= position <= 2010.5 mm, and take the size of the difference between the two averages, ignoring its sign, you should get 0.02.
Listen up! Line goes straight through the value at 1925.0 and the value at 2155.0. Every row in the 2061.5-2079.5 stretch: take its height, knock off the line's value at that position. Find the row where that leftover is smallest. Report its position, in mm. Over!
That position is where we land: 2073.0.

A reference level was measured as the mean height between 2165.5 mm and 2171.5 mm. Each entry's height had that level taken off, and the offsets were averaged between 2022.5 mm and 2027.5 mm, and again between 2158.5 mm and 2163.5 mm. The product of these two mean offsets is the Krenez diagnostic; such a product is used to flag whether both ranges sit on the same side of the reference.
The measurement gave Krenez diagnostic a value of 12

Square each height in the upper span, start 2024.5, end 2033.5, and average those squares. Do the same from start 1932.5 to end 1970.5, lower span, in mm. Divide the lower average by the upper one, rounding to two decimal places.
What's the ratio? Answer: 1.41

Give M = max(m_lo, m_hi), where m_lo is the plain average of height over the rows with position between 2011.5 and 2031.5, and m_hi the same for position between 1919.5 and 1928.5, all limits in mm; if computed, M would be 27.4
